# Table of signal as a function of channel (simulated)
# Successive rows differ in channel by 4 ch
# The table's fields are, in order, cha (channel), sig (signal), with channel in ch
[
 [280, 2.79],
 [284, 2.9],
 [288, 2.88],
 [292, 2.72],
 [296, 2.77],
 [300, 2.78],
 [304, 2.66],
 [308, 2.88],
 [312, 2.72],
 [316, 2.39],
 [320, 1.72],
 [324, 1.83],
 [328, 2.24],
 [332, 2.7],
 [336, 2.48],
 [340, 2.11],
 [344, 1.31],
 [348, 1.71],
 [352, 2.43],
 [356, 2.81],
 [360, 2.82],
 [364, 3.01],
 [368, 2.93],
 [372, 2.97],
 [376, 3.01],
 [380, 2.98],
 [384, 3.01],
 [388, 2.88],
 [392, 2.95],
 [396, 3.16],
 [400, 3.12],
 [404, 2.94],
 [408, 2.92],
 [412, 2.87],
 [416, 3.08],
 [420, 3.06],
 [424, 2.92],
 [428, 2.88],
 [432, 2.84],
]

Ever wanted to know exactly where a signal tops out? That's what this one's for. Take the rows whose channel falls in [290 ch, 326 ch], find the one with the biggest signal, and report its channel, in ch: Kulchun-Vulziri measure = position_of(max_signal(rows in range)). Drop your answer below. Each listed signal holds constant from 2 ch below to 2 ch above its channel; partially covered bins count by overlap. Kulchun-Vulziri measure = 308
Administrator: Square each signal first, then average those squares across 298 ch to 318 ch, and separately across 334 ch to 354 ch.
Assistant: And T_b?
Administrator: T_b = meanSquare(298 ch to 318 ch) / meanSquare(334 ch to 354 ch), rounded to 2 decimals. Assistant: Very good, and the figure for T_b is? 1.71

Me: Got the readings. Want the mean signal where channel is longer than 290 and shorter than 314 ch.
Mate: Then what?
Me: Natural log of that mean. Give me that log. 1.01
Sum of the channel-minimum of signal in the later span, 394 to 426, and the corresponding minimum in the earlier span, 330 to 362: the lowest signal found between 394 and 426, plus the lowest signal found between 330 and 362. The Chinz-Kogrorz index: 4.18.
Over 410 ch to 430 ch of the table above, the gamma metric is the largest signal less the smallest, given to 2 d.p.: 0.21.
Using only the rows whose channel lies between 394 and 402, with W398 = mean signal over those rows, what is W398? 3.14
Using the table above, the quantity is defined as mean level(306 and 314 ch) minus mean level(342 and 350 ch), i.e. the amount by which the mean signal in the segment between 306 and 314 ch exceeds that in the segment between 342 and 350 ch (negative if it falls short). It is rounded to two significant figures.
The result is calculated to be 1.3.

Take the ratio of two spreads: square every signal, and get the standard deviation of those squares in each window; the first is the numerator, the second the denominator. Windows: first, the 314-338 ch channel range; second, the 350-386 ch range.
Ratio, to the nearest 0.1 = 1.6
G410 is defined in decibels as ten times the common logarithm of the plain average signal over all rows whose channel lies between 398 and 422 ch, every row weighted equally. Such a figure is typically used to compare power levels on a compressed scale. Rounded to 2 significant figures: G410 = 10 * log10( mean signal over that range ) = 4.8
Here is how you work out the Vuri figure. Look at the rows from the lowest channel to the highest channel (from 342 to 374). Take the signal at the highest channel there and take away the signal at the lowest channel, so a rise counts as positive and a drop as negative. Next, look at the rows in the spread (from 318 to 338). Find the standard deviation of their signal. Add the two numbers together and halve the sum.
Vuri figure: 1.0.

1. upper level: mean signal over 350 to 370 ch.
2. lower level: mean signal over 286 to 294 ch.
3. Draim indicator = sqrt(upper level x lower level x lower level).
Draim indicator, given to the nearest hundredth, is 4.69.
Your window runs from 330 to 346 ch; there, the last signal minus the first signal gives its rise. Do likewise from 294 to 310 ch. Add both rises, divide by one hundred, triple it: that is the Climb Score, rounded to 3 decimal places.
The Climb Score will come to -0.038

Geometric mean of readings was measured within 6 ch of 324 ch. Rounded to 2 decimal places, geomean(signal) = 1.92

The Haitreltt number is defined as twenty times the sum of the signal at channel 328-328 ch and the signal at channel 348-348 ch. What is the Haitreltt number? 79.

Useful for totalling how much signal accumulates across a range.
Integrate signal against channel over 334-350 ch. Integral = 30.4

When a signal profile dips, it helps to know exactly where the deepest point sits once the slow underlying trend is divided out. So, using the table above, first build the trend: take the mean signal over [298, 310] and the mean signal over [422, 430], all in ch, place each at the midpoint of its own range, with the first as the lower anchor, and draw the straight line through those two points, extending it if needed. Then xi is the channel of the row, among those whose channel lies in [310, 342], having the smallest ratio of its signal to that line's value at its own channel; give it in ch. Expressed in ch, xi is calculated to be 320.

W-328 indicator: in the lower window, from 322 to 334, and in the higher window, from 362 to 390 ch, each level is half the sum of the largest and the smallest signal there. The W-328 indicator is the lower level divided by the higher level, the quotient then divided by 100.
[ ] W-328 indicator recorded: 0.0077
